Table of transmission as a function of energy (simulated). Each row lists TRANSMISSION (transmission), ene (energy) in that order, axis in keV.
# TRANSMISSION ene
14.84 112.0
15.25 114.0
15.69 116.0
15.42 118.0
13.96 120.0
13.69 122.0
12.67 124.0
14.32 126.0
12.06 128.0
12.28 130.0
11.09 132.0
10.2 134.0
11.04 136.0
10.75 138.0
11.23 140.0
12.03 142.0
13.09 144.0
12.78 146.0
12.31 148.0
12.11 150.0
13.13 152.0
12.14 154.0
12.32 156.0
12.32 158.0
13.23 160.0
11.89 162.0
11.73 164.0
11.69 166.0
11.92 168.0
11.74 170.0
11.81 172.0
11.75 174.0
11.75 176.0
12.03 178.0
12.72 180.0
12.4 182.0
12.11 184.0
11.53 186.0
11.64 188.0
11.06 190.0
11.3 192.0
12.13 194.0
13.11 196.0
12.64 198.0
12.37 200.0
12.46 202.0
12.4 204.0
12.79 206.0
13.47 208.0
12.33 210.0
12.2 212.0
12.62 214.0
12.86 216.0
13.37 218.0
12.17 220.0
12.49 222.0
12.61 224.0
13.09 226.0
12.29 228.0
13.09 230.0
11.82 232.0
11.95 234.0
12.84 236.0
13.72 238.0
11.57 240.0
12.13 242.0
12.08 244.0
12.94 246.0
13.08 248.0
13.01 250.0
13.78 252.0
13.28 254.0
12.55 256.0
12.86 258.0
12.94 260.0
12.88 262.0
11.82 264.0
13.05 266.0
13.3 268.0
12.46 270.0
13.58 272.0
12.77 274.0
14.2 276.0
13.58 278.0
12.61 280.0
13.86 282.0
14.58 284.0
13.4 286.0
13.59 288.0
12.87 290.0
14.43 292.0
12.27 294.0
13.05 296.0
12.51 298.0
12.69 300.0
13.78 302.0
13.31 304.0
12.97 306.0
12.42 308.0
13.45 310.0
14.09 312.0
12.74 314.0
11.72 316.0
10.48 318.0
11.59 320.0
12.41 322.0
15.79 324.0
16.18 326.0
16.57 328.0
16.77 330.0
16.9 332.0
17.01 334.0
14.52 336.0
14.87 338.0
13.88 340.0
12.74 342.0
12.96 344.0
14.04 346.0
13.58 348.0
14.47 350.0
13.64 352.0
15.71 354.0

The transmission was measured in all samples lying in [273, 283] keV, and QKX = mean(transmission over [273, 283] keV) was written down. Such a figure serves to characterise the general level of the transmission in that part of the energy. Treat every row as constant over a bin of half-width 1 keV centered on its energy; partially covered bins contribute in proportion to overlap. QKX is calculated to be 13.4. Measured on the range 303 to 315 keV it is 13.2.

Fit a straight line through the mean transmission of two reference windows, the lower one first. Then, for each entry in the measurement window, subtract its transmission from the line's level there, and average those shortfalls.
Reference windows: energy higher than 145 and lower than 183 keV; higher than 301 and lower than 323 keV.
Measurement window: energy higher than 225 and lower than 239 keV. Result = -0.29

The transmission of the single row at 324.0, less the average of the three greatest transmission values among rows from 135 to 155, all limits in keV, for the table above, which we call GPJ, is 2.8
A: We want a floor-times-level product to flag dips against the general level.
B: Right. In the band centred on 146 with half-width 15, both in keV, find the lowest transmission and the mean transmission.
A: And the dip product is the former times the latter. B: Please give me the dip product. 122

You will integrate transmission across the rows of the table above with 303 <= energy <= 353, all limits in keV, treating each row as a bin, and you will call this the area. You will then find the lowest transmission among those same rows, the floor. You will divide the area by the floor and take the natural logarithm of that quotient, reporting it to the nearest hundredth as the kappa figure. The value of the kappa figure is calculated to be 4.20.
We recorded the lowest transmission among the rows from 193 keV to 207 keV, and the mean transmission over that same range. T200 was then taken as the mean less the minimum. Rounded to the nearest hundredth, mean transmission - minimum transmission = 0.43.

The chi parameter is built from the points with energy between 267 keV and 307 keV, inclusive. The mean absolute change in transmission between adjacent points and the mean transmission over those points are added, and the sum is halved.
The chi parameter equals 7.1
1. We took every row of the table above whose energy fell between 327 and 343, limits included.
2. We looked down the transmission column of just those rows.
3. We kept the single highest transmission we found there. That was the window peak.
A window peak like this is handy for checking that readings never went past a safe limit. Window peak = 17.01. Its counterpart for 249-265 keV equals 13.78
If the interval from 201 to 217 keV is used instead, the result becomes 13.47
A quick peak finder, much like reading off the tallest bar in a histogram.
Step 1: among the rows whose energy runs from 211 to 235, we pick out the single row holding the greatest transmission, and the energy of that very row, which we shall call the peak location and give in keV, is 218.0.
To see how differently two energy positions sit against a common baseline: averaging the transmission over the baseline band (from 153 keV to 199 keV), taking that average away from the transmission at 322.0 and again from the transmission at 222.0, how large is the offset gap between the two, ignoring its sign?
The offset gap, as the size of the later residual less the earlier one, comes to 0.1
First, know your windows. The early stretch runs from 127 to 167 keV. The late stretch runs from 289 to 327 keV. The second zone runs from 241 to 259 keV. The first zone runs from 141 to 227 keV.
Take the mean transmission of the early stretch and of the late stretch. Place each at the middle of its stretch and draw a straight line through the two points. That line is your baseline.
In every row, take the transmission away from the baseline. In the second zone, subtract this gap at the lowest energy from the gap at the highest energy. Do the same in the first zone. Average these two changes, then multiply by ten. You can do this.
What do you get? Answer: -5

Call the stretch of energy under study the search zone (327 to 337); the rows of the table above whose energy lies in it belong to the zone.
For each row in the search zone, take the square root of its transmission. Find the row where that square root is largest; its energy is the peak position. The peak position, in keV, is 334.0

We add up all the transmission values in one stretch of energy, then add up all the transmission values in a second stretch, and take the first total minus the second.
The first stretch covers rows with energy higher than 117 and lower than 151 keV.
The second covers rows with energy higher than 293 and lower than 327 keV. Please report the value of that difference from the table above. -10.4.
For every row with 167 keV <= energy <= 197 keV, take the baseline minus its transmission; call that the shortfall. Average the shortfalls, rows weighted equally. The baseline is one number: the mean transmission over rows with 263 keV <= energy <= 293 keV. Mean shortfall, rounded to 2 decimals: 1.41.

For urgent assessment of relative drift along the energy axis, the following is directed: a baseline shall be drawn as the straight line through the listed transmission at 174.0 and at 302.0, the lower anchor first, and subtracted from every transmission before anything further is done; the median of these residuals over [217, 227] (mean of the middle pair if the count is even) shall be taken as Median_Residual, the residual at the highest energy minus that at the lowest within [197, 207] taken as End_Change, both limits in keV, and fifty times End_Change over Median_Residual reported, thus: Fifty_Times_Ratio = 17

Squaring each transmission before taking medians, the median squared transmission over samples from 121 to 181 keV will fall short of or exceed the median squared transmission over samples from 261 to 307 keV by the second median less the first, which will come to 25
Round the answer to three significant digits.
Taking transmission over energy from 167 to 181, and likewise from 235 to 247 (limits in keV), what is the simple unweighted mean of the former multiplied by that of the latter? 150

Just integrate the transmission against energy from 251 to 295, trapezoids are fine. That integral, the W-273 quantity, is 581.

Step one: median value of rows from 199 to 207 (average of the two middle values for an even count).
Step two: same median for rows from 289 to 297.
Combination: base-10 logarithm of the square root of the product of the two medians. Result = 1.10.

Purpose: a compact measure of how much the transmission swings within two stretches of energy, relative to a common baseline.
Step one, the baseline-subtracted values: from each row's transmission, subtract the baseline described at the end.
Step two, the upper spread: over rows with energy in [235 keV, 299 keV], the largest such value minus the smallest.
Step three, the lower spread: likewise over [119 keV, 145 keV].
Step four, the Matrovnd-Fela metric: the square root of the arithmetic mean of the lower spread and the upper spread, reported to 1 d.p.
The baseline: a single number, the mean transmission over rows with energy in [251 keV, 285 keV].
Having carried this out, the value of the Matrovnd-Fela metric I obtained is 1.9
